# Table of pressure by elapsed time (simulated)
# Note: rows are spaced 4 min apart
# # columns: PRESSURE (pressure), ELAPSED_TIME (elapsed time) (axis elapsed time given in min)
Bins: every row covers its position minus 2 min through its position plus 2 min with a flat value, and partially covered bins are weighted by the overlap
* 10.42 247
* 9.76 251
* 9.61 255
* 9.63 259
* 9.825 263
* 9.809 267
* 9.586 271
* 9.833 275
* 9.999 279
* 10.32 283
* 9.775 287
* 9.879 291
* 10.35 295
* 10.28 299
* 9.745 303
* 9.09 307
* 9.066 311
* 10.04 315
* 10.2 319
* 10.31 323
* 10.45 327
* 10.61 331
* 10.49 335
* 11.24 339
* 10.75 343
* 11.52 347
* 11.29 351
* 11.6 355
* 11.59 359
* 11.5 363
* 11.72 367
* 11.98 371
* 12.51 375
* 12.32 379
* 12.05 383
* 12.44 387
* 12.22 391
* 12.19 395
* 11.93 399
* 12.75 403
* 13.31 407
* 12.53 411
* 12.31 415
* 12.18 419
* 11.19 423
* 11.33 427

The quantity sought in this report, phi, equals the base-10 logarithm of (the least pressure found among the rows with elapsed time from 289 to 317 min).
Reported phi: 0.96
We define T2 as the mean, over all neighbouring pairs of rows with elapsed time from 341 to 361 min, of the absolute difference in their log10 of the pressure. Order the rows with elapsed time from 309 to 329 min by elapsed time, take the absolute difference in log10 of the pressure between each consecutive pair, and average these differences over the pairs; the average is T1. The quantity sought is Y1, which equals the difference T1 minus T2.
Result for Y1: 0.003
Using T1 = 0.0154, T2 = 0.0127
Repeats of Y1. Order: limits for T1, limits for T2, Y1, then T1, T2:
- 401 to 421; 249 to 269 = 0.010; 0.0143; 0.0043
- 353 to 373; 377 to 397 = -0.003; 0.0054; 0.0081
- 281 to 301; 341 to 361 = 0.000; 0.0128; 0.0127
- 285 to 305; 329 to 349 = -0.008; 0.0127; 0.0211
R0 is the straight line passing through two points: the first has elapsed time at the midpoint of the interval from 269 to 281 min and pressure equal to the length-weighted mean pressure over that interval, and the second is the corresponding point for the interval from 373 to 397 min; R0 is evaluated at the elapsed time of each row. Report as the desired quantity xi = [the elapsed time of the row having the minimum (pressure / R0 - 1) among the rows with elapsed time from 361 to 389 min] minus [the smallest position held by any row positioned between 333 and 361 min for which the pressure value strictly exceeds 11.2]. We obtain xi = 24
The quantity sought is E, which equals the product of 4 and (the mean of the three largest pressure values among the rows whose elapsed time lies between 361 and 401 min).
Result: 50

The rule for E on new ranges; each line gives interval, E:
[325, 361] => 46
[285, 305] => 41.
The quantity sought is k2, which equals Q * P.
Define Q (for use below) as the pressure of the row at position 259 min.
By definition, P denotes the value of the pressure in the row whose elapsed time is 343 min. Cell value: 104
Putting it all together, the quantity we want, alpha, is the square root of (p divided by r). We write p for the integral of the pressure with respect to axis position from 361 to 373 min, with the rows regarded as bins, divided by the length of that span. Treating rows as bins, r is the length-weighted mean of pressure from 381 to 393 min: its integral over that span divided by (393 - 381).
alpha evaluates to 0.979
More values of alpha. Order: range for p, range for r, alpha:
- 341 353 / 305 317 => 1.091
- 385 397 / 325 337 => 1.081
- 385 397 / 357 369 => 1.029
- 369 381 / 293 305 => 1.101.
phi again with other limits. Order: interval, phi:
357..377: 1.06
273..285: 0.99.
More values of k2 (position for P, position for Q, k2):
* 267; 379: 121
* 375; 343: 134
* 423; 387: 139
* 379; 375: 154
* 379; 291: 122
